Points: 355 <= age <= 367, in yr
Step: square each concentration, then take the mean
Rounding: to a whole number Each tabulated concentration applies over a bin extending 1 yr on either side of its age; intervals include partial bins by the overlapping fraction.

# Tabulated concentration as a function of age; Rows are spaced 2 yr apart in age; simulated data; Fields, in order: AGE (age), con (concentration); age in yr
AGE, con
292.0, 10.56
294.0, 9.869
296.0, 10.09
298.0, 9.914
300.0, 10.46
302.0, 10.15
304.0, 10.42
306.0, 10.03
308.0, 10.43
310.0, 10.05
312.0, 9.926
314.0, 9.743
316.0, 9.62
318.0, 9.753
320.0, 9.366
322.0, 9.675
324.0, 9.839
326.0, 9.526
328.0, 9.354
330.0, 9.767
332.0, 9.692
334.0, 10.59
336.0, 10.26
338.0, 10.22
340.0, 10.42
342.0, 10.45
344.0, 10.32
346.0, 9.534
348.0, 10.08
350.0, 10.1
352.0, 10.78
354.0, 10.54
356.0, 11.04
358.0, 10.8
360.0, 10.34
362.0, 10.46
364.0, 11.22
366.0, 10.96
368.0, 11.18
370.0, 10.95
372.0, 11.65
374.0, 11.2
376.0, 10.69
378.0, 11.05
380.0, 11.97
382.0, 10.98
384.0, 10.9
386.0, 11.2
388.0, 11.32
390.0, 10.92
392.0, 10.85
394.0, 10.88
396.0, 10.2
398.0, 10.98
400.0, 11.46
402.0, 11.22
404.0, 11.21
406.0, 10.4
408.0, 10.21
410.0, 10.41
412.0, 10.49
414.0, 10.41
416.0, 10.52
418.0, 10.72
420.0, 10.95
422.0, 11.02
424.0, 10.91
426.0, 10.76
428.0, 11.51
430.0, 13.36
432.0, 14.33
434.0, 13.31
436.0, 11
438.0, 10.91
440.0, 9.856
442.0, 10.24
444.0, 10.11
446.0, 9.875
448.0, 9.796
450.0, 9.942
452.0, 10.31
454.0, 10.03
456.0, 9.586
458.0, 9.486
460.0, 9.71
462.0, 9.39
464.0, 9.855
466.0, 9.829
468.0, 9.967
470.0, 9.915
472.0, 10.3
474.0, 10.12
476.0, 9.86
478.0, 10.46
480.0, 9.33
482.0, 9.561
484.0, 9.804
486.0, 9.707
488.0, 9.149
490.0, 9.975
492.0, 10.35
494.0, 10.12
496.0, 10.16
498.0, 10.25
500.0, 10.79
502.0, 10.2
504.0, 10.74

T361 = 117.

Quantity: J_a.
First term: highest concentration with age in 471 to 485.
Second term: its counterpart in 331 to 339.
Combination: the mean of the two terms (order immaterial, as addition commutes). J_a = 10.5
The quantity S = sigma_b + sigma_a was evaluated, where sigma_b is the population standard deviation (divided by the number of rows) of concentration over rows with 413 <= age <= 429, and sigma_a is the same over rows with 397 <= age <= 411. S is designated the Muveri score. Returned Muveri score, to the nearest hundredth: 0.77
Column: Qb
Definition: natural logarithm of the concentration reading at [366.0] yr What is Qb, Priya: 2.39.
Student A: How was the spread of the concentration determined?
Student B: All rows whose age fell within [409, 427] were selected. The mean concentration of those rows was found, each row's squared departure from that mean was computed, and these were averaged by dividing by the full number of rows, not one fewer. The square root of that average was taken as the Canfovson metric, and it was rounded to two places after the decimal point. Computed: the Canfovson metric 0.23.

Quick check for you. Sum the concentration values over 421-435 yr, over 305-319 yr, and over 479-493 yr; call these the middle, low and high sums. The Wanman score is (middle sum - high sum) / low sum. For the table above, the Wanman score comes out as 0.25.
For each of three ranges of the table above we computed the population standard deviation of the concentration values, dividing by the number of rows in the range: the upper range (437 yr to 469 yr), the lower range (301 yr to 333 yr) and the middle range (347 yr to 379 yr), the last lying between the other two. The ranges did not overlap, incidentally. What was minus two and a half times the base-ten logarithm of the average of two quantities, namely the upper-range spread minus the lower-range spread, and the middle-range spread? 1.61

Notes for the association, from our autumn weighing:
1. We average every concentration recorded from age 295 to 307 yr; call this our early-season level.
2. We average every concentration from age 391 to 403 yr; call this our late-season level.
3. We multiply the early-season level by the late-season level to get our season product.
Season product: 111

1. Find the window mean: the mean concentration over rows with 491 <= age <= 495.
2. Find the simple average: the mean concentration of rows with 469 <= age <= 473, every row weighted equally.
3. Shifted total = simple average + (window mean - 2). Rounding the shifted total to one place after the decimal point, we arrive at 18.3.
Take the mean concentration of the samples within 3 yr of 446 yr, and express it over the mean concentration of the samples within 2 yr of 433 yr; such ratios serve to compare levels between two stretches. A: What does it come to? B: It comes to 0.72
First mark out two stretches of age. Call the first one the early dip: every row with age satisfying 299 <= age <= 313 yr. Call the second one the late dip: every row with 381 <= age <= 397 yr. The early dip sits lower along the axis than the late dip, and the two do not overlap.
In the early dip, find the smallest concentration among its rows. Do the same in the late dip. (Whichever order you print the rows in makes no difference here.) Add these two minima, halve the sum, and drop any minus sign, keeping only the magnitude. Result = 10.1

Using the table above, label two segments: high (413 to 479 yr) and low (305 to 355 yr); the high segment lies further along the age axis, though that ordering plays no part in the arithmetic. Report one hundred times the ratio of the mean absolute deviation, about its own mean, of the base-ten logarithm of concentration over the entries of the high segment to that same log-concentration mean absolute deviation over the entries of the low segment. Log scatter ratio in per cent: 203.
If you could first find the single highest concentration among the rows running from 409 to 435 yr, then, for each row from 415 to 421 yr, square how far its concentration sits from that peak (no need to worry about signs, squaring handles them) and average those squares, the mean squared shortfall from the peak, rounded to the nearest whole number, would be 13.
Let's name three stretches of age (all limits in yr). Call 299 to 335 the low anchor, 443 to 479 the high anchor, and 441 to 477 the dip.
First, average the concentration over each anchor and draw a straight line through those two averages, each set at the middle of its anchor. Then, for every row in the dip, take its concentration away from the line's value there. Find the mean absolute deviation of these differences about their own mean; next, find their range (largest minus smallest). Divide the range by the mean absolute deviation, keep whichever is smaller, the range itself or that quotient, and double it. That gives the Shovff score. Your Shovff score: 1.8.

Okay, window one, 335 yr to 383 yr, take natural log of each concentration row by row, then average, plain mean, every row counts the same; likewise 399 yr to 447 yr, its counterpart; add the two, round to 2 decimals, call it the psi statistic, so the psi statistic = 4.77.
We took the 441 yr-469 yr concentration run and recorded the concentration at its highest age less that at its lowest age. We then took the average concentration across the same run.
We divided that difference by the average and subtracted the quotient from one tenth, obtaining 0.13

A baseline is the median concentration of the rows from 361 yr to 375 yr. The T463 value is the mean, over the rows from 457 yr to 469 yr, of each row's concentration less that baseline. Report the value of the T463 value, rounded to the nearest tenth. -1.5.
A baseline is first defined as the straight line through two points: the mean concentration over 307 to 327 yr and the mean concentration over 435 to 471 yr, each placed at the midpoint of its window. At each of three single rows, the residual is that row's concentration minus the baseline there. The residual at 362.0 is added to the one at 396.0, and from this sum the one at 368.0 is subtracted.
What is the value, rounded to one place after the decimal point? -0.4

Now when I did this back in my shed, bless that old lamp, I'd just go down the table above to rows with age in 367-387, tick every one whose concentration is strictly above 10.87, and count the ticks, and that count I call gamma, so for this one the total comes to 9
